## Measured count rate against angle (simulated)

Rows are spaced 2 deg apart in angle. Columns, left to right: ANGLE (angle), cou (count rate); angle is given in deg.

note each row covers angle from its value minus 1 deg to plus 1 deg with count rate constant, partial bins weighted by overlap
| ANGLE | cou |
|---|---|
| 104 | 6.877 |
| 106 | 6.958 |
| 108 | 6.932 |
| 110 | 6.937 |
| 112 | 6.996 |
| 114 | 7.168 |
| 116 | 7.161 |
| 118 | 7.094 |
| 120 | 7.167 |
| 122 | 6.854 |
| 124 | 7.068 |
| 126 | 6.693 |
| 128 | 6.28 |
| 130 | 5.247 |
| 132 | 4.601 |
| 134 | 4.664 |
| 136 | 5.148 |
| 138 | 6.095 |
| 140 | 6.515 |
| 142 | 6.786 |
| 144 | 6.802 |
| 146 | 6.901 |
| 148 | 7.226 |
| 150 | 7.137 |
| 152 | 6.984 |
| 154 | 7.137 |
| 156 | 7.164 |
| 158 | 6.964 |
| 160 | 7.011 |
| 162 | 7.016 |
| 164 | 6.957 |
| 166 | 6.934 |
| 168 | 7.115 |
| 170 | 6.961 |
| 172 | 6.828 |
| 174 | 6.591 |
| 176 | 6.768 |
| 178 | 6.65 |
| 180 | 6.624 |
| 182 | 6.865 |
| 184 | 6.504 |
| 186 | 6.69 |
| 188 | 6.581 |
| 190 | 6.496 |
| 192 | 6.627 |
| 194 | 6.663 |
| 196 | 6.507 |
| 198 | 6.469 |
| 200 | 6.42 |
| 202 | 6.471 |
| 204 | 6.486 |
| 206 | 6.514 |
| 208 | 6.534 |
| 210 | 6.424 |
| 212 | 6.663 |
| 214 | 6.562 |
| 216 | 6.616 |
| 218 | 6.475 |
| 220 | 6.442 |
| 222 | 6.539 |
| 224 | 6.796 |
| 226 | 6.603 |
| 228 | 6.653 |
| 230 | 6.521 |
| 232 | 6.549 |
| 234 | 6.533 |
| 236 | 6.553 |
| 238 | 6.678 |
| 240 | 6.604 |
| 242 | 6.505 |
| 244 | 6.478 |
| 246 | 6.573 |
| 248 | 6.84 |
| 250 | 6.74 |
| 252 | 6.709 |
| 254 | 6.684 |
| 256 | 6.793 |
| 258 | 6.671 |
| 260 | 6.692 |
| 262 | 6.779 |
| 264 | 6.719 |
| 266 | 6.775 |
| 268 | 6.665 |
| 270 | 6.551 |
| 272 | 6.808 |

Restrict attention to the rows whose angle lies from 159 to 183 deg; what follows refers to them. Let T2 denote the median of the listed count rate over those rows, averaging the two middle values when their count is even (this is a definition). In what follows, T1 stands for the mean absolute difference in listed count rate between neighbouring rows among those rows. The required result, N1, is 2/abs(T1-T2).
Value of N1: 0.295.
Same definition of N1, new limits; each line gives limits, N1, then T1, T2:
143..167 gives 0.290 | 0.107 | 7.00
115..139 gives 0.330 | 0.421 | 6.49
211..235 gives 0.310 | 0.100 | 6.56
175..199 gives 0.308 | 0.135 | 6.63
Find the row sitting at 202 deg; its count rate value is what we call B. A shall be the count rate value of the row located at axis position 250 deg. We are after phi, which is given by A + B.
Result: 13.2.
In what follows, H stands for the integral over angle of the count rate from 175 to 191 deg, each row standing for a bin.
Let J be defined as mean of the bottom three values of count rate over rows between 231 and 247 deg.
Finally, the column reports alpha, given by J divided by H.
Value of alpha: 0.061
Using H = 106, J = 6.51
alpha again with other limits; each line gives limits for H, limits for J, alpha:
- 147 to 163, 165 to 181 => 0.058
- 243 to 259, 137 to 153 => 0.060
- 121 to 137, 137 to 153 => 0.069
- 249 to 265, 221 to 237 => 0.061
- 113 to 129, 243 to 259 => 0.059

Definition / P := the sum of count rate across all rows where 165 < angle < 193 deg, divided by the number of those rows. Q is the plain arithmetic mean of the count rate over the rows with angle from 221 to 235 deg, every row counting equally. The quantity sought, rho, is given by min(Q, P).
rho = 6.60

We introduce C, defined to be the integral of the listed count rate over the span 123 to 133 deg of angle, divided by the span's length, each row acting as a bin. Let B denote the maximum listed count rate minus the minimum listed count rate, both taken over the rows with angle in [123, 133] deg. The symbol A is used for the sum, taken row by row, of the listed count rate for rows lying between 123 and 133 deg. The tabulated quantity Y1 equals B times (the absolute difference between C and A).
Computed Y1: 59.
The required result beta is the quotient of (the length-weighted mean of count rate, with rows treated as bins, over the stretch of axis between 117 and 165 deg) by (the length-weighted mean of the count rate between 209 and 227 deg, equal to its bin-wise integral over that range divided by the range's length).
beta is 1.00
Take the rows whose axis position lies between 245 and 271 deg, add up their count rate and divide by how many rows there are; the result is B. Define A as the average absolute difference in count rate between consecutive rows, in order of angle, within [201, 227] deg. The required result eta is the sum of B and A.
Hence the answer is 6.81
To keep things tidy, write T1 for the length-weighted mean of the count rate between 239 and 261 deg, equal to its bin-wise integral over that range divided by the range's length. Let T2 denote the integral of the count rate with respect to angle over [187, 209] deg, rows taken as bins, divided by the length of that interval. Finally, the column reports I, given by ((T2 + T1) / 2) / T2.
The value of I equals 1.011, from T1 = 6.66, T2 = 6.52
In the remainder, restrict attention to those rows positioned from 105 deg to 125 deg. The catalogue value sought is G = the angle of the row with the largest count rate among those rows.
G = 114 deg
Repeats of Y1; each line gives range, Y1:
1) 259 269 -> 3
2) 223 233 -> 7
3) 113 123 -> 9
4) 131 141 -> 41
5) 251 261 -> 3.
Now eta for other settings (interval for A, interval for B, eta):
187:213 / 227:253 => 6.69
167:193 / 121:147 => 6.29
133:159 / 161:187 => 7.07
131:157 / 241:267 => 6.94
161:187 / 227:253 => 6.77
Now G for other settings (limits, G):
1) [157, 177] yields 168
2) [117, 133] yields 120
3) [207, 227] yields 224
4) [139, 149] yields 148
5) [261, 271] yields 262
